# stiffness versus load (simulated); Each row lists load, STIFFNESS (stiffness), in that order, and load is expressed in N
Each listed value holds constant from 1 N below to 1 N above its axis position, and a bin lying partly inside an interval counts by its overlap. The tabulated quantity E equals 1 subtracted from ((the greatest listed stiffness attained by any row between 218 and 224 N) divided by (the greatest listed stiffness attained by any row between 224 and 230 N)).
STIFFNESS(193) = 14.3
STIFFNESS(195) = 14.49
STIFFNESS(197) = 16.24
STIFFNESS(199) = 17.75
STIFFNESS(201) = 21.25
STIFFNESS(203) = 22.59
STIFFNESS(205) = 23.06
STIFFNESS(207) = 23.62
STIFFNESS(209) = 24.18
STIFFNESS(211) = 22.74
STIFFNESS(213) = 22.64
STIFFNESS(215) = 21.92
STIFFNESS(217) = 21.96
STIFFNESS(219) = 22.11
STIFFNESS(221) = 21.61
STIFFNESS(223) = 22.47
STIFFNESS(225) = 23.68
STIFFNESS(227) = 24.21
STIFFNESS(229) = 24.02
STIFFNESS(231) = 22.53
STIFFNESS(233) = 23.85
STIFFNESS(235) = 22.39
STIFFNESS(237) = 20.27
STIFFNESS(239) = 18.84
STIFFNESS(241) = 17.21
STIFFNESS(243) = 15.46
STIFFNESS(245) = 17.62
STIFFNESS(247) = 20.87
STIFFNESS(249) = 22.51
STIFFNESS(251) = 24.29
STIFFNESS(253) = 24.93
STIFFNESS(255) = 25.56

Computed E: -0.072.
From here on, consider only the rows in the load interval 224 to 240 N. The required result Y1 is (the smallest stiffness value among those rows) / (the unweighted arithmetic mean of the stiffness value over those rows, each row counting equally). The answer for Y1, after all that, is 0.84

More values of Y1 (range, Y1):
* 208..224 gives 0.96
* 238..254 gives 0.76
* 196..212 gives 0.76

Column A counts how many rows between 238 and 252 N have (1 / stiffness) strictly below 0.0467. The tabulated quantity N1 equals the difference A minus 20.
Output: -18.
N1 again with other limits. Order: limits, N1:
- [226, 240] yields -15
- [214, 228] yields -13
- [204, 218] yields -13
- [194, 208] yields -17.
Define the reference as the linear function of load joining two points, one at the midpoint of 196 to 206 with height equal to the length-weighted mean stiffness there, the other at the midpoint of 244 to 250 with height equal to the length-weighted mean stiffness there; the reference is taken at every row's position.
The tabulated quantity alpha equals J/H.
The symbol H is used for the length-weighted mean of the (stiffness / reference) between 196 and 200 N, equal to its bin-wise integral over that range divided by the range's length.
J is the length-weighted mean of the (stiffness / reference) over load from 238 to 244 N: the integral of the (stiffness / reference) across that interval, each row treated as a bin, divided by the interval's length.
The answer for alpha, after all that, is 1.00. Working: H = 0.84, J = 0.85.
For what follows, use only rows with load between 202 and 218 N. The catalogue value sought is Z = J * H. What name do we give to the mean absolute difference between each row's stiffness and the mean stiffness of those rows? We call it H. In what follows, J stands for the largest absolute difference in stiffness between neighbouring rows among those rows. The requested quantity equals 0.8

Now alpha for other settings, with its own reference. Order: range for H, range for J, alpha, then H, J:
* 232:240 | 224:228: 1.12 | 1.05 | 1.18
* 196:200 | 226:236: 1.37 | 0.84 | 1.15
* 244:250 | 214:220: 1.09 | 1.00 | 1.09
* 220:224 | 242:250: 0.86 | 1.09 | 0.94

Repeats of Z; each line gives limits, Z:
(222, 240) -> 2.8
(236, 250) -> 6.3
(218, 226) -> 0.7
